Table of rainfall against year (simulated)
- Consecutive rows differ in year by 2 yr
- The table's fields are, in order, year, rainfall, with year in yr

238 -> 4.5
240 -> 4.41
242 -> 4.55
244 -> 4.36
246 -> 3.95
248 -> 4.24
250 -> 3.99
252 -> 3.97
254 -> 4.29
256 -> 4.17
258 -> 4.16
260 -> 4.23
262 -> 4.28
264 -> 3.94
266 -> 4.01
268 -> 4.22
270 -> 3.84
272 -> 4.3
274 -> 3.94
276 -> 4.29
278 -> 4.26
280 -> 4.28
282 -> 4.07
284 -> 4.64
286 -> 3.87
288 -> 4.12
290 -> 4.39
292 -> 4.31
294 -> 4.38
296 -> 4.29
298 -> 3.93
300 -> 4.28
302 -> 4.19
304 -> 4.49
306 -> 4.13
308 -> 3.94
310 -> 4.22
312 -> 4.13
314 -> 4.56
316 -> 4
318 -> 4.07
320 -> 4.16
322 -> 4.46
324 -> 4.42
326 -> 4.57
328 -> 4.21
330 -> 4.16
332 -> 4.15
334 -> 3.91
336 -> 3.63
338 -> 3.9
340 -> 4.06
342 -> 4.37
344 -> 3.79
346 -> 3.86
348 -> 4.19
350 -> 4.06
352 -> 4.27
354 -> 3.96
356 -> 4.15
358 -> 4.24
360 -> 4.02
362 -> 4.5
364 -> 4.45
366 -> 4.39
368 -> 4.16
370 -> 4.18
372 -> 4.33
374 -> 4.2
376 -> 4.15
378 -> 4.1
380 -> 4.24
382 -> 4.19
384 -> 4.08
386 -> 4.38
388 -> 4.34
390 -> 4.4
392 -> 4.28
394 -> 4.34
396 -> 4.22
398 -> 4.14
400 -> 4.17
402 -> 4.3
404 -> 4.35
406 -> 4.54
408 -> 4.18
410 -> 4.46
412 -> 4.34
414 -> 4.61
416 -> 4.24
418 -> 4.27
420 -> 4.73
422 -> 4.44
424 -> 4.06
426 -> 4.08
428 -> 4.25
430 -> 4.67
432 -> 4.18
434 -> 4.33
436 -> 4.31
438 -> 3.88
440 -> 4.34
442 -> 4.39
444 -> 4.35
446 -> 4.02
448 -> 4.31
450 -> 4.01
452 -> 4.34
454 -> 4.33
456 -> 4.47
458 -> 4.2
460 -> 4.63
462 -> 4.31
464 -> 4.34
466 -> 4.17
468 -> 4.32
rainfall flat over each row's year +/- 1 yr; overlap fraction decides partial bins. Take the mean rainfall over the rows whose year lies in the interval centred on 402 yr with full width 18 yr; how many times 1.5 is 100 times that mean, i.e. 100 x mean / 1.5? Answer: 287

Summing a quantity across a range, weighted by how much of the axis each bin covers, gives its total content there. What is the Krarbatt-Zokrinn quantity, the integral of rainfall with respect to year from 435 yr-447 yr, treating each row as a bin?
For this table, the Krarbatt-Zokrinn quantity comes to 50.6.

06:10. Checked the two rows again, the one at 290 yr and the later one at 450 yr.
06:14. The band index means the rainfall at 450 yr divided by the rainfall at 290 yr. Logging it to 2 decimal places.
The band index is 0.91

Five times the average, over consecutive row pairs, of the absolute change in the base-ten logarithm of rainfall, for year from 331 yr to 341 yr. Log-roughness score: 0.133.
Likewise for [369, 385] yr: 0.050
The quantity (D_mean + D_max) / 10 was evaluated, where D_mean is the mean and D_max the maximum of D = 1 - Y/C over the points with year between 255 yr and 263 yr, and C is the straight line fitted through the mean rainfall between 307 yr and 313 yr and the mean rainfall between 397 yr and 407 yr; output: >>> -0.010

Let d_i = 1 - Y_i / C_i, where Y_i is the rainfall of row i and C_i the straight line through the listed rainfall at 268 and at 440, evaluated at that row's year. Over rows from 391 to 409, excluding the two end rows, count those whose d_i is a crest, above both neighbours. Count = 1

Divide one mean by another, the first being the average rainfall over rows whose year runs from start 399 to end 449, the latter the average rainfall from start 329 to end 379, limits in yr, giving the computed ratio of 1.045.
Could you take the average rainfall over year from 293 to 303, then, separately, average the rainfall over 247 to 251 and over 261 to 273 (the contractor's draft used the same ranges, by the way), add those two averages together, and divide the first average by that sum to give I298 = 0.513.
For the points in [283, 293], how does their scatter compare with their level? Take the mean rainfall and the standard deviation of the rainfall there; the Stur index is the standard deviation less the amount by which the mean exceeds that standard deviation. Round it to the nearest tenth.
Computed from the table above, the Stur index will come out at -3.7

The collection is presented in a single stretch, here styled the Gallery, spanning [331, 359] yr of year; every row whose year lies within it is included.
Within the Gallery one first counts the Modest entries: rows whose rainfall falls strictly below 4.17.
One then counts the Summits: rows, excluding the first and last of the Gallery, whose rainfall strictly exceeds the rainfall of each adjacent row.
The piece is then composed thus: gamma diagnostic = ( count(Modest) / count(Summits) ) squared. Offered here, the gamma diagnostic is 11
